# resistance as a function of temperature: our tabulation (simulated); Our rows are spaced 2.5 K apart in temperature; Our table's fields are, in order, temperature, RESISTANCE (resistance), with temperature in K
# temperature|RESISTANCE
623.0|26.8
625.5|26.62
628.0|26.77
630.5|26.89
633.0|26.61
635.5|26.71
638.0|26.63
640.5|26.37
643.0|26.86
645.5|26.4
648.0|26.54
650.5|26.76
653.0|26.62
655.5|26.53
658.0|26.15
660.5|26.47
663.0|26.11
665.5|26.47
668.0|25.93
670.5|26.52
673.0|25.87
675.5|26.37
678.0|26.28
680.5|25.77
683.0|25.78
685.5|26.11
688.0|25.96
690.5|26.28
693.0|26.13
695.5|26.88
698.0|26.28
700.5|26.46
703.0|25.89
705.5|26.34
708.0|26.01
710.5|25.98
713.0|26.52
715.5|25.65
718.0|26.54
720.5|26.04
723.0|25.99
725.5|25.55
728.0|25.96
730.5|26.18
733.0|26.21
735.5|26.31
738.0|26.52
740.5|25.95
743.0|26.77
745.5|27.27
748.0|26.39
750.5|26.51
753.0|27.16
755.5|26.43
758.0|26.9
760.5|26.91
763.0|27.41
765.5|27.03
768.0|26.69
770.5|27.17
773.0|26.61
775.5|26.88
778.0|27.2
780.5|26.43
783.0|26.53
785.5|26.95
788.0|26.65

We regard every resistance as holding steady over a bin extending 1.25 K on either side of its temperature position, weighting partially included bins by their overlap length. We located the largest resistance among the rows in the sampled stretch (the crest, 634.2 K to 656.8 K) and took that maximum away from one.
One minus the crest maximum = -25.9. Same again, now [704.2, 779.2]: -26.4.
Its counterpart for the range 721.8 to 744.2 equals -25.8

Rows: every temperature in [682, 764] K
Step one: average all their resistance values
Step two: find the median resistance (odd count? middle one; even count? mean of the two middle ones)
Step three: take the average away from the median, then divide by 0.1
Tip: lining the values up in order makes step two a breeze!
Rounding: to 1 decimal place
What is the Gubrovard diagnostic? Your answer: -0.6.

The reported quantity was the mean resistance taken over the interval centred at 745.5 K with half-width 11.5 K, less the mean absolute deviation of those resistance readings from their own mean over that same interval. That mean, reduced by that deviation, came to 26.3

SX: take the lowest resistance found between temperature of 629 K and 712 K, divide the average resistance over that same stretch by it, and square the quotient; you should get 1.04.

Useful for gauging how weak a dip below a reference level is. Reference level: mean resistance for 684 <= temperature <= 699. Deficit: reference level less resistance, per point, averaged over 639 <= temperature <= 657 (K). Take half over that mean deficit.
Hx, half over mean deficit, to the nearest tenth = -1.6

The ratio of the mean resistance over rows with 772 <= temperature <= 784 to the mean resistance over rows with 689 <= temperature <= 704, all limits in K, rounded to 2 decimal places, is 1.02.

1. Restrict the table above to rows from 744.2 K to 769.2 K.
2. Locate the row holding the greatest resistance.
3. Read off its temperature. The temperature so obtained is 763.0 K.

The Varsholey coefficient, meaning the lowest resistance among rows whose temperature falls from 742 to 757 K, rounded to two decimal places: 26.39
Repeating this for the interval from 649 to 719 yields 25.65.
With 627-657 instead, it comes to 26.37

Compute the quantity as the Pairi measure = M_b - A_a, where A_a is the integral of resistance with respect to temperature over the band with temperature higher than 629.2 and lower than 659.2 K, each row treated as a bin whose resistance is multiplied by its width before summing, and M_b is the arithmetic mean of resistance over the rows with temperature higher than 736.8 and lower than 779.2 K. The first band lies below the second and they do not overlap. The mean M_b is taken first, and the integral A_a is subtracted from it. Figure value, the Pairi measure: -771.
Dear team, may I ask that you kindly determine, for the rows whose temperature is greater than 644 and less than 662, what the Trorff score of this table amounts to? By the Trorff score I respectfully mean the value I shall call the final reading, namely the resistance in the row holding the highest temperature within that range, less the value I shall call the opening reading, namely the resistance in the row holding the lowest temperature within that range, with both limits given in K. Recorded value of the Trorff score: 0.07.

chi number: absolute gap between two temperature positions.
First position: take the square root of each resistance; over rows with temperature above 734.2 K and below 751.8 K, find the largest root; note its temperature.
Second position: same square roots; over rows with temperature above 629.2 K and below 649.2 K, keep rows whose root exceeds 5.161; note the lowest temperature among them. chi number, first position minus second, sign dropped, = 115.0 K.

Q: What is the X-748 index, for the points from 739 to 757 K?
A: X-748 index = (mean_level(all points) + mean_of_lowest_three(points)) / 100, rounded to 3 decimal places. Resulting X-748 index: 0.529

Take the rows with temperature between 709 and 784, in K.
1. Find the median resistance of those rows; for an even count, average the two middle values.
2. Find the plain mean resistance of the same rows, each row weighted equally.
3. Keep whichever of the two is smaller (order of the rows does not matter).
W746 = 26.5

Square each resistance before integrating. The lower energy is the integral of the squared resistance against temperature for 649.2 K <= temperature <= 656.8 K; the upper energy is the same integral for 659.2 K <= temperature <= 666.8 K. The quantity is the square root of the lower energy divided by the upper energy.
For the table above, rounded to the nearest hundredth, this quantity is 1.01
